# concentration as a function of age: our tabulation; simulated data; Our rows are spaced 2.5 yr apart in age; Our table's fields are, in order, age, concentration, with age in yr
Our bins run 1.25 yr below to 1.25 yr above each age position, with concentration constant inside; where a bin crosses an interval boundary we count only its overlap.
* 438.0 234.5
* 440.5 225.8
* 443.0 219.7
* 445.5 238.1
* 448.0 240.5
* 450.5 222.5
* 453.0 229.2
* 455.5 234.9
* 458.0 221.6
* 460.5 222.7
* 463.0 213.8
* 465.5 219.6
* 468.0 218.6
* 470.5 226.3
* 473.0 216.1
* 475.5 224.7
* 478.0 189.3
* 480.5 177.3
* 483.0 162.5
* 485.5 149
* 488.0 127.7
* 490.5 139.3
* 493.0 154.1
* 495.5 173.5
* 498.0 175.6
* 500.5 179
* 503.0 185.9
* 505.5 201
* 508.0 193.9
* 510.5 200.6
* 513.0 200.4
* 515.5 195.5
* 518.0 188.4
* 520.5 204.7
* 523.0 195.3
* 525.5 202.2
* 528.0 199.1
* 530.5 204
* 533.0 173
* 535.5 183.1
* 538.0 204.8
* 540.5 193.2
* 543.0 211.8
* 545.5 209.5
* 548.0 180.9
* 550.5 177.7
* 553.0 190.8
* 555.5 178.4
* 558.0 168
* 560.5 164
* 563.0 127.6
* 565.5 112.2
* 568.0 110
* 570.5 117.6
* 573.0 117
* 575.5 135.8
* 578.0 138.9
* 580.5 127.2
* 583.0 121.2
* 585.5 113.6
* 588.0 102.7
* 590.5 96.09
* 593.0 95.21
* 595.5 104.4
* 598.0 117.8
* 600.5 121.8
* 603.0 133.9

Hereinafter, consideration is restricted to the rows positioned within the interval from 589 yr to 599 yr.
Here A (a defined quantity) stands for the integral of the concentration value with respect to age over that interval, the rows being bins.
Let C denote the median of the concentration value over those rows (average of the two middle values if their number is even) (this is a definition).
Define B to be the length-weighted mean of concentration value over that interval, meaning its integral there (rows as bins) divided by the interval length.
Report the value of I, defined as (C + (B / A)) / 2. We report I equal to 50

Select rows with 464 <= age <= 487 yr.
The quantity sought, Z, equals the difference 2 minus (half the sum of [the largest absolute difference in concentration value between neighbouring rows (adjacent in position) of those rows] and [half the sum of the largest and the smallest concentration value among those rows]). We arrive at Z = -110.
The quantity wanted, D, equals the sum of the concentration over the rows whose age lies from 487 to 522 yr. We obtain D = 2520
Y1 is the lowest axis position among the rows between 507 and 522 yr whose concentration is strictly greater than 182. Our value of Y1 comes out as 508.0 yr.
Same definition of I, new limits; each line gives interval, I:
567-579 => 59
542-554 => 95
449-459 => 113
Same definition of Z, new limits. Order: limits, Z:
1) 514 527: -104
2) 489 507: -93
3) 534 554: -110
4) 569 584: -71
